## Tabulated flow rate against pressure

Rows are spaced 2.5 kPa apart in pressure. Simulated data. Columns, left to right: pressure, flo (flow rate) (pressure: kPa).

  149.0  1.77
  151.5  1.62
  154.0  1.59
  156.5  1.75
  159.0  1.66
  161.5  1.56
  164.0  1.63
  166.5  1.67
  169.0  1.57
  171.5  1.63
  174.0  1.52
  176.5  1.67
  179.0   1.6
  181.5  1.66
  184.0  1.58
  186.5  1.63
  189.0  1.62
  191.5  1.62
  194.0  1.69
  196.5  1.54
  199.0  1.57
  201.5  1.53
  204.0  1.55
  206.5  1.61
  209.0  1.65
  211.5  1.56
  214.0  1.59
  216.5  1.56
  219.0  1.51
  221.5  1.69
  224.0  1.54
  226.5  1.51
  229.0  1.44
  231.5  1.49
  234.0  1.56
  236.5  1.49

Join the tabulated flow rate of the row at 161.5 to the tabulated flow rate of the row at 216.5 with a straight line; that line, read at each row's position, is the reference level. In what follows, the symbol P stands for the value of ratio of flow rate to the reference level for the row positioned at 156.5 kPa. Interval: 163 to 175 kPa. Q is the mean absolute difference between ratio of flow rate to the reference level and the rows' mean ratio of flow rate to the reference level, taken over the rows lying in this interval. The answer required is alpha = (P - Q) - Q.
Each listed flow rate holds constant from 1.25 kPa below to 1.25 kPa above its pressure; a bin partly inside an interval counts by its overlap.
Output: 1.06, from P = 1.12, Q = 0.030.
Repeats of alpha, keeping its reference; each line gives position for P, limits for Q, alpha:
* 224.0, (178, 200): 0.94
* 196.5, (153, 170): 0.92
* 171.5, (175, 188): 1.01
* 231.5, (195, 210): 0.91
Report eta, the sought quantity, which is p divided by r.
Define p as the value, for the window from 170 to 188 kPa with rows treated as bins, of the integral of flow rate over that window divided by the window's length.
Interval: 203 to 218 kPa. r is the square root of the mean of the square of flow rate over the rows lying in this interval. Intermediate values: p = 1.61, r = 1.59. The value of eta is 1.02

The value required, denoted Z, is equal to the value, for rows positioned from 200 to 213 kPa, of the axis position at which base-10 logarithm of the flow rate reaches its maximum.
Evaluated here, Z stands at 209.0 kPa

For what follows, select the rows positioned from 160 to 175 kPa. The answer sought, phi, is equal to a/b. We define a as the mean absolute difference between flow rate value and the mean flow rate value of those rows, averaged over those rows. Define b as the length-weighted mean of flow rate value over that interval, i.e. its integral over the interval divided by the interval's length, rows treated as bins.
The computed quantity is 0.029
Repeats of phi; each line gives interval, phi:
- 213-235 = 0.033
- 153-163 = 0.040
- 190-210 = 0.030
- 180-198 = 0.021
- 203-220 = 0.022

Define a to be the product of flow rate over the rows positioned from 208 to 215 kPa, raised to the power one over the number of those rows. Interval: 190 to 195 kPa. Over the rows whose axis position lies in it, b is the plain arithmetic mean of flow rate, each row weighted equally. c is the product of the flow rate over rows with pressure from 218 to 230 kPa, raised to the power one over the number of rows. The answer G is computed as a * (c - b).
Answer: -0.19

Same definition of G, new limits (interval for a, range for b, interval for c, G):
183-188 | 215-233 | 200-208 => 0.05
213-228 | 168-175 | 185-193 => 0.08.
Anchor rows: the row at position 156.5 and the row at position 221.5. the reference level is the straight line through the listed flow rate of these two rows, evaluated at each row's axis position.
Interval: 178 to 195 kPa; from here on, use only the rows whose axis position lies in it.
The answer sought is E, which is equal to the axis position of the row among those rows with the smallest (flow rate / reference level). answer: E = 184.0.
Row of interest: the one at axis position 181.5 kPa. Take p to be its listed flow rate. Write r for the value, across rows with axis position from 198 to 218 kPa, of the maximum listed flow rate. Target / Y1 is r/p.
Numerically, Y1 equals 0.99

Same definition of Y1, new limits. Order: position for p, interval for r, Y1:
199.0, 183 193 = 1.04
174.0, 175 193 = 1.10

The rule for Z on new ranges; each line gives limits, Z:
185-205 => 194.0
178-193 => 181.5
